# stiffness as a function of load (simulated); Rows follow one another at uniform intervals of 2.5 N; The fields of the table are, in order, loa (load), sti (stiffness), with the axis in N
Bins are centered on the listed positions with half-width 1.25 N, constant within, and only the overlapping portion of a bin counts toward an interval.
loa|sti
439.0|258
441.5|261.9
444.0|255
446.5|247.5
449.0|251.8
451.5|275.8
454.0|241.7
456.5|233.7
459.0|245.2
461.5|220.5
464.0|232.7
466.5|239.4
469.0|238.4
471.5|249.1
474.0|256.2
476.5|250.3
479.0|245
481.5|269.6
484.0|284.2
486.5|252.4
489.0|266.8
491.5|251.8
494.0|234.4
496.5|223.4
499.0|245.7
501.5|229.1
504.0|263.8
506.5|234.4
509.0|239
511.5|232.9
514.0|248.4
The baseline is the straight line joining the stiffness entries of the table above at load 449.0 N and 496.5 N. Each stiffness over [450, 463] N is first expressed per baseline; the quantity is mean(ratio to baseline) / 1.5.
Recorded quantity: 0.66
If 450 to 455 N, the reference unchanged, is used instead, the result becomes 0.69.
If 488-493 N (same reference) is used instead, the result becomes 0.76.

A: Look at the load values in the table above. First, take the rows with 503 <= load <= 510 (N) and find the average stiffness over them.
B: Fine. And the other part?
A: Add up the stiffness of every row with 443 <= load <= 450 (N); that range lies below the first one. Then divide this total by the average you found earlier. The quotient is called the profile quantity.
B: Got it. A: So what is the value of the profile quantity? 3.07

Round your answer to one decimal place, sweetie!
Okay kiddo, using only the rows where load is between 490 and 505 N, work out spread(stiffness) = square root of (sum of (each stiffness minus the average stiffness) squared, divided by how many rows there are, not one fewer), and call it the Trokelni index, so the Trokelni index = 13.9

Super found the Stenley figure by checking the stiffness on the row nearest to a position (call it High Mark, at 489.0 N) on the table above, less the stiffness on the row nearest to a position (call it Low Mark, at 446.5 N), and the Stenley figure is 19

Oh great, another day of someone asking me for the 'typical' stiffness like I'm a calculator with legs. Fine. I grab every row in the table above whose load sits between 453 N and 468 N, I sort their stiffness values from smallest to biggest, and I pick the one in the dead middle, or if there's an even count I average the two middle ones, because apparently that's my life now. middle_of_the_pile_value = 237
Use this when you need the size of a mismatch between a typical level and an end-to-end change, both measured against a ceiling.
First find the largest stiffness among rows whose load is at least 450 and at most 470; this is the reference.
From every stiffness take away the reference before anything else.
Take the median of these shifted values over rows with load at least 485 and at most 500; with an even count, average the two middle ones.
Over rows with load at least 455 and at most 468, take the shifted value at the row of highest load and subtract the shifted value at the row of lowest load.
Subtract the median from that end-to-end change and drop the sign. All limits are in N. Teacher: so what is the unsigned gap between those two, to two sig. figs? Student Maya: 33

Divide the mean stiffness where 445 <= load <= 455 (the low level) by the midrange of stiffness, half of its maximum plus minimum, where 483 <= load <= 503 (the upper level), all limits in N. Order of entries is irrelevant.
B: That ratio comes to 1.00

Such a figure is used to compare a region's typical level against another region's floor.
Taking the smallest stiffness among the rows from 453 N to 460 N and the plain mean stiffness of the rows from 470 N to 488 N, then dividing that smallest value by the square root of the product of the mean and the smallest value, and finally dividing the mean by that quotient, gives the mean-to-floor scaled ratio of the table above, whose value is 271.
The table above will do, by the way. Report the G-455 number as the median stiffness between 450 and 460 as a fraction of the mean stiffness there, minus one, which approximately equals -0.023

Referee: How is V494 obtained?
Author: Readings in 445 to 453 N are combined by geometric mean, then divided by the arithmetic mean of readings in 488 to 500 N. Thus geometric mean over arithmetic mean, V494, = 1.06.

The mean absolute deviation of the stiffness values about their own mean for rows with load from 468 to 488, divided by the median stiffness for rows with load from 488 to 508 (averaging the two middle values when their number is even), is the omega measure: 0.0448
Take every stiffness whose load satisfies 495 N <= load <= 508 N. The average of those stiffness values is 239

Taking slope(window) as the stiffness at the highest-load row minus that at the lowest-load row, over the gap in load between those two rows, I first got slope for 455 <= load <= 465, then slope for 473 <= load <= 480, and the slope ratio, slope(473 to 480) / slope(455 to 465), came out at 16.8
